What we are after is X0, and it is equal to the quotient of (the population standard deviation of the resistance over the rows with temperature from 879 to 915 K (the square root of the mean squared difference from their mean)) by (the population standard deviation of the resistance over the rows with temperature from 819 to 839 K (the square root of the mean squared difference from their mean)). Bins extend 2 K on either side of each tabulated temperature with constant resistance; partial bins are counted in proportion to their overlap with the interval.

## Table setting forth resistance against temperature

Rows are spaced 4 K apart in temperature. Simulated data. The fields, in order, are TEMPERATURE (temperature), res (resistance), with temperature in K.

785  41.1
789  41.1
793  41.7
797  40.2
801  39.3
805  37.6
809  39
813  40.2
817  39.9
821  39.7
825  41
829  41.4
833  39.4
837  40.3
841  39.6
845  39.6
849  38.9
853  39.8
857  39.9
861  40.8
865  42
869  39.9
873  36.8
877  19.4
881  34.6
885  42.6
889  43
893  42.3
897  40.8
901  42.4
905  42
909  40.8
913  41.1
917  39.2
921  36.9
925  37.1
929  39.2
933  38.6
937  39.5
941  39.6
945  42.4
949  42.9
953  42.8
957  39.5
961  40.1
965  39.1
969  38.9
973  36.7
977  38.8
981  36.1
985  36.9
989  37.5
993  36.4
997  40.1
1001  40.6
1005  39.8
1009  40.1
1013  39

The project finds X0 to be 3.2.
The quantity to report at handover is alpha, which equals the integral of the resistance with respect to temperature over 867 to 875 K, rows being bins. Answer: 307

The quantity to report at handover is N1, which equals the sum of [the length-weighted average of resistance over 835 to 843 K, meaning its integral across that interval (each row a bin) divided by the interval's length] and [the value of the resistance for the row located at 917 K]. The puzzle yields 79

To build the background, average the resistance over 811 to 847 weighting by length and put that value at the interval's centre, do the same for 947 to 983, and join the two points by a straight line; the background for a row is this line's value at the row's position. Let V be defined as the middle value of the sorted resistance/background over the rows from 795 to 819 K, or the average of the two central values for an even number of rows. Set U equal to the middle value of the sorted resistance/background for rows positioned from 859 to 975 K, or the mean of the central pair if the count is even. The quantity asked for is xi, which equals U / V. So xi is 1.02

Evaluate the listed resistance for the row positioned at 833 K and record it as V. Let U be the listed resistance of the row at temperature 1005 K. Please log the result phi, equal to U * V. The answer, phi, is 1568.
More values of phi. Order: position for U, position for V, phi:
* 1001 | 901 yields 1721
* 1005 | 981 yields 1437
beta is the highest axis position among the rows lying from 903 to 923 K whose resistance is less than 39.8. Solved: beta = 921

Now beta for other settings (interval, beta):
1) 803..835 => 833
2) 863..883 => 881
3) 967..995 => 993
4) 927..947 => 941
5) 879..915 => 881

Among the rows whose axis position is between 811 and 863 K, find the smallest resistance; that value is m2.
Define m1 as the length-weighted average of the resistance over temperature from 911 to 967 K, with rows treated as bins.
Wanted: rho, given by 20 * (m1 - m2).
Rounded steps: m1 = 39.9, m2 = 38.9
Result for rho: 19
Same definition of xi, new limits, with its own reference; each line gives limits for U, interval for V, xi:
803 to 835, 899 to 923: 0.96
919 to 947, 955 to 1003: 1.00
